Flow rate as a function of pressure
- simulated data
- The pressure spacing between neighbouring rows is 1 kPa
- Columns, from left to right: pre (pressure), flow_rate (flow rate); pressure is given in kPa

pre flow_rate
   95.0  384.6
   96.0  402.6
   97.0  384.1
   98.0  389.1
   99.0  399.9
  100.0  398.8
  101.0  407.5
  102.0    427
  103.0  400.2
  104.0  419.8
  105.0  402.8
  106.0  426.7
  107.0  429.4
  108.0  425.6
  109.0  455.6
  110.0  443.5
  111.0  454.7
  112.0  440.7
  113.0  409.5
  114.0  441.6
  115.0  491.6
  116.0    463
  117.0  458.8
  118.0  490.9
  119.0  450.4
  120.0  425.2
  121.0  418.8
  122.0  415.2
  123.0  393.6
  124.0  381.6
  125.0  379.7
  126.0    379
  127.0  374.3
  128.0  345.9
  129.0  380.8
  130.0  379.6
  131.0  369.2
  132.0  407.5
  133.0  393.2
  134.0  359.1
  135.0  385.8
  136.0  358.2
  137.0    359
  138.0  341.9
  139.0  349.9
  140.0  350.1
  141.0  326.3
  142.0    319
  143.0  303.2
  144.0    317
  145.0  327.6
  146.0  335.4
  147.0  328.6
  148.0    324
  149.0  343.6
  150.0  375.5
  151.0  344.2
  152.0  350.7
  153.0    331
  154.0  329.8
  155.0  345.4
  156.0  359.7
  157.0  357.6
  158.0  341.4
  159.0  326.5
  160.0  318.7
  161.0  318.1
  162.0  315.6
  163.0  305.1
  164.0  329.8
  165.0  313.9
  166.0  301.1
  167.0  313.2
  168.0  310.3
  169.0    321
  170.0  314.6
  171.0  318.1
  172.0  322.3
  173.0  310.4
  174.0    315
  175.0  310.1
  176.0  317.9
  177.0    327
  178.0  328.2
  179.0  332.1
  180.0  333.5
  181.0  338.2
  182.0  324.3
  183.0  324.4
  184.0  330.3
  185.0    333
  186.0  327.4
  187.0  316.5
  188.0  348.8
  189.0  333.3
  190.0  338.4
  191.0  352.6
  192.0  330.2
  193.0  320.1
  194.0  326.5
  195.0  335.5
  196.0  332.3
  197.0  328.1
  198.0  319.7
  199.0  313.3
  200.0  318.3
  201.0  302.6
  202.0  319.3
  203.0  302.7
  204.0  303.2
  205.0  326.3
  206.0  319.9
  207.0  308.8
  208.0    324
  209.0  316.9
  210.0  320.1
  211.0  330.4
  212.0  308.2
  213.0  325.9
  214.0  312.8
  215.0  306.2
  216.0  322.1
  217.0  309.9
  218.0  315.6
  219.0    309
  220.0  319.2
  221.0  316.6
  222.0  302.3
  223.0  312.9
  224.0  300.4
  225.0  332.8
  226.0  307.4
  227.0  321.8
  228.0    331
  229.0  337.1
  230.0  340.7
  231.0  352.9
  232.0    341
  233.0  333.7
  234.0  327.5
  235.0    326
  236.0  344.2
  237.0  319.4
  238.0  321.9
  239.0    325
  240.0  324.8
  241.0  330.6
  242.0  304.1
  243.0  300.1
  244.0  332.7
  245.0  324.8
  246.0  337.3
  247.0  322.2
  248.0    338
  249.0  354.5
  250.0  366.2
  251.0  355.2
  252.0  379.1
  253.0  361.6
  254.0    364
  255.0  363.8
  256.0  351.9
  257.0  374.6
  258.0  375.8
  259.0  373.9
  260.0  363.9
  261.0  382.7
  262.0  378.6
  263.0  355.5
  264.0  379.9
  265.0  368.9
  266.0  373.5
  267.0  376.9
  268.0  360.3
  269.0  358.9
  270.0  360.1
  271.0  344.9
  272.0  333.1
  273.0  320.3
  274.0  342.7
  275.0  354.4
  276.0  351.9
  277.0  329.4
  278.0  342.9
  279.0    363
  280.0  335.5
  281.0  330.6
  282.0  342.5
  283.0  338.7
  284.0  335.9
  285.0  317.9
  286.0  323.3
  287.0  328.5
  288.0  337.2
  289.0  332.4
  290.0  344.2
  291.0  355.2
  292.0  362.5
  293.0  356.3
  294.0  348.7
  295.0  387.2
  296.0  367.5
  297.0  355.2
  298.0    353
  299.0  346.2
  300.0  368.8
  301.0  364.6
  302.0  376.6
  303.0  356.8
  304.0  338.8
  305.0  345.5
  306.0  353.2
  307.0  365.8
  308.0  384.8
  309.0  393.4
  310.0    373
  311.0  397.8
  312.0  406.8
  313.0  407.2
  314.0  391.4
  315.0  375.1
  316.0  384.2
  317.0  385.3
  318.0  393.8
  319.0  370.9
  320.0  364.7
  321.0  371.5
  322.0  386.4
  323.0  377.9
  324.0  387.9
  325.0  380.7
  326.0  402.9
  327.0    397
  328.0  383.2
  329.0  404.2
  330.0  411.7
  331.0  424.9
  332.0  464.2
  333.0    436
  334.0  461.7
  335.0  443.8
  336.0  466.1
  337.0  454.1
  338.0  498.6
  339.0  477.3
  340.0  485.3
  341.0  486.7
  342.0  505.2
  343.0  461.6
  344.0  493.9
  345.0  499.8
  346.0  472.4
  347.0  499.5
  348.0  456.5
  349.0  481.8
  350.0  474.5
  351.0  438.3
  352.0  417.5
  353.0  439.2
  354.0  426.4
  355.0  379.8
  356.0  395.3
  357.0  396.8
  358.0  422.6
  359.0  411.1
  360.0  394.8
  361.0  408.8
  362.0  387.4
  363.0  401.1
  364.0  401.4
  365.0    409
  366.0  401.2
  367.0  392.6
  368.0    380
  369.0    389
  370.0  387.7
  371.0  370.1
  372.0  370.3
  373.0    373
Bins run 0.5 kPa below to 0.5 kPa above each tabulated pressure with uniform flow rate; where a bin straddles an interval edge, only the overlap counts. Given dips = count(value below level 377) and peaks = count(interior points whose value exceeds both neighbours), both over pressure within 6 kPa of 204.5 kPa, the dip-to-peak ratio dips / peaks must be 3.0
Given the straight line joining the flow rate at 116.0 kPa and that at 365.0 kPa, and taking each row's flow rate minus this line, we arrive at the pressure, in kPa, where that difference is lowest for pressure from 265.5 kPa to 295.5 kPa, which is 273.0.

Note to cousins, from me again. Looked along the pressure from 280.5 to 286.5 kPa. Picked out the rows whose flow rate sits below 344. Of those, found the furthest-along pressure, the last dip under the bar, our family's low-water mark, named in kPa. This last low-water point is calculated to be 286.0 kPa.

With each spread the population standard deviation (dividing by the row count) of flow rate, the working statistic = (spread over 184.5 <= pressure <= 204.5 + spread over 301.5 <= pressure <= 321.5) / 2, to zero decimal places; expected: 16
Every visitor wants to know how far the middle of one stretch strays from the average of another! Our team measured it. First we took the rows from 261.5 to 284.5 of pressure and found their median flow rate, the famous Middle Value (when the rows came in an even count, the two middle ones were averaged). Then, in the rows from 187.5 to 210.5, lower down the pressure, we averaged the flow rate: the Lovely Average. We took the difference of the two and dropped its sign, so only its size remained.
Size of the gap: 28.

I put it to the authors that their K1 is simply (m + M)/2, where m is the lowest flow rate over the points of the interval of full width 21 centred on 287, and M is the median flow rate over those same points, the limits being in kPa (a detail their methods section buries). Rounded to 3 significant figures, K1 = 330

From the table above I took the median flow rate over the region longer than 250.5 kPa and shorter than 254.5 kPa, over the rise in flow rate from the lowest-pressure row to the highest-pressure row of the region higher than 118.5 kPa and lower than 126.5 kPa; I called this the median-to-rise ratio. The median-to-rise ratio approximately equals -5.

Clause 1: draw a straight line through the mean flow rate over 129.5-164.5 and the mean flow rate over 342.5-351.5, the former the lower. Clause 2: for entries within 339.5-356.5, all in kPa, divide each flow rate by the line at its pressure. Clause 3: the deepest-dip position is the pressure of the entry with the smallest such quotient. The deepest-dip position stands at 355.0 kPa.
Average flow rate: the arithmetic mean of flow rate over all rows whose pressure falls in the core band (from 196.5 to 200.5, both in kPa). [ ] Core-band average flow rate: 320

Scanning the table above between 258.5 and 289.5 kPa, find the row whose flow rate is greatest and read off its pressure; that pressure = 261.0 kPa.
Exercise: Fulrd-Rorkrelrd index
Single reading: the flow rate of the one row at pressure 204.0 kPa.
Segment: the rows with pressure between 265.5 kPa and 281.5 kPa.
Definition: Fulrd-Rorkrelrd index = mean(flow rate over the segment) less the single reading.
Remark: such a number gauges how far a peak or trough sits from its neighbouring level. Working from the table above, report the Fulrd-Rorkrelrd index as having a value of 45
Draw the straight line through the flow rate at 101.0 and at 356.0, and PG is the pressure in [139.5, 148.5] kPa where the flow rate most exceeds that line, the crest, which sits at 140.0 kPa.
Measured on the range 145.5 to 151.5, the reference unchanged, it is 150.0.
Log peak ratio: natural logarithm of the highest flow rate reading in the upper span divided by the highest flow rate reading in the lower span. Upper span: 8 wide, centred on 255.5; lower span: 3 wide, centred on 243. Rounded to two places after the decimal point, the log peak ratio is 0.13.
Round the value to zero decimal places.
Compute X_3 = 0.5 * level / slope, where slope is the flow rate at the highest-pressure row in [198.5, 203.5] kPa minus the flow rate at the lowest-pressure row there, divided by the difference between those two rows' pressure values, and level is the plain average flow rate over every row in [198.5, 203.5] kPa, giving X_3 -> -59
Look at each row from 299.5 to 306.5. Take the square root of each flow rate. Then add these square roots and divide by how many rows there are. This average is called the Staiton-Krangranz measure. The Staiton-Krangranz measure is 18.9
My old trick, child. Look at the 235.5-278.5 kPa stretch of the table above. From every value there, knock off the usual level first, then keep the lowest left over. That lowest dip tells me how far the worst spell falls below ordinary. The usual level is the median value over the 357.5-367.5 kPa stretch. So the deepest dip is -101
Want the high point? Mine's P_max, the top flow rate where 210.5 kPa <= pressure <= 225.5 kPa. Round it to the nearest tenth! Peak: 332.8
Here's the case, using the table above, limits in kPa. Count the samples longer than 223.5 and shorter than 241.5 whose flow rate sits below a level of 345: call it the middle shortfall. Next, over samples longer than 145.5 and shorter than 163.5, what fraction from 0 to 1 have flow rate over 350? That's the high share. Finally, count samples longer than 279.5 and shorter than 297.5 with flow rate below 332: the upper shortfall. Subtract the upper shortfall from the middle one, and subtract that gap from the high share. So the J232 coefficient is -12.8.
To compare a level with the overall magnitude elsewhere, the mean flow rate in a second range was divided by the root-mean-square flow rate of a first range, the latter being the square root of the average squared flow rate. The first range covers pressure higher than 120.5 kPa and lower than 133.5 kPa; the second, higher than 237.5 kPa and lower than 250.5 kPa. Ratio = 0.85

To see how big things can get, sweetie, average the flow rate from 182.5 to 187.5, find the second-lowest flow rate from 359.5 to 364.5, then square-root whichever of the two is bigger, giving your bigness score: 19.9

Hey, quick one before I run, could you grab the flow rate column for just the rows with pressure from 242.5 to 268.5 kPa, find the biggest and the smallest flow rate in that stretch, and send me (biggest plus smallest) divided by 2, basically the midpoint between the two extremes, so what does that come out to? 341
